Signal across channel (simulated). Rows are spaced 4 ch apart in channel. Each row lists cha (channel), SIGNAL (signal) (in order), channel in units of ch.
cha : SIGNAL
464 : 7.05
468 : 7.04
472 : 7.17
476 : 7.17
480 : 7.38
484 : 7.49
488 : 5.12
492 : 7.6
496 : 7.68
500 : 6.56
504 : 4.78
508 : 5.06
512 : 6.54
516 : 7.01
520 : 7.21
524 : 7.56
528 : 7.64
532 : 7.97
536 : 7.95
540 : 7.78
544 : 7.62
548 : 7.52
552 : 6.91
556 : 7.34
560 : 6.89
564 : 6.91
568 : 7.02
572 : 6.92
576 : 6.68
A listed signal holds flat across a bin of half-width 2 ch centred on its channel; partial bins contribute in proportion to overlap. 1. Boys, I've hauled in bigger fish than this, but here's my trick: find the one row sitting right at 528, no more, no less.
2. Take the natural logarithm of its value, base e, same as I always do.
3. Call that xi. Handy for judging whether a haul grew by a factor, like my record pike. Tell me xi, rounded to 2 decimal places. 2.03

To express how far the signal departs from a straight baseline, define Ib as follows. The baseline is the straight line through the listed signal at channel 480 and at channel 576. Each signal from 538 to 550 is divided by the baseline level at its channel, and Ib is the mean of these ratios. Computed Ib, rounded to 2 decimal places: 1.11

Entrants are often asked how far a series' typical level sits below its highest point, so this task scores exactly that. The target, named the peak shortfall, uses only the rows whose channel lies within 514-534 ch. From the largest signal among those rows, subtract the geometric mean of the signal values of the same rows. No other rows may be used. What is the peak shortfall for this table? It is 0.50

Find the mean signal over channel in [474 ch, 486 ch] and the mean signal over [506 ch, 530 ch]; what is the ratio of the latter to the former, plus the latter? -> 7.77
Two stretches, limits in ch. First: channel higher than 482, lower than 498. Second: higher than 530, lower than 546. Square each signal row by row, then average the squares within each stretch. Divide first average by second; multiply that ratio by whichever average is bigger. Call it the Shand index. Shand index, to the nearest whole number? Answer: 50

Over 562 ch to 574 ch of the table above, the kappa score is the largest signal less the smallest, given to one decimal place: 0.1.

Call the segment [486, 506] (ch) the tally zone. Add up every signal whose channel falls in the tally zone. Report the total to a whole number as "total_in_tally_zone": 32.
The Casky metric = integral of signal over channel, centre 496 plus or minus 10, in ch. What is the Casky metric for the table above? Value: 127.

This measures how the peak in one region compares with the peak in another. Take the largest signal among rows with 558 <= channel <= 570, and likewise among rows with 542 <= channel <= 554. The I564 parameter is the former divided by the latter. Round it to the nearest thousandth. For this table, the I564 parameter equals 0.921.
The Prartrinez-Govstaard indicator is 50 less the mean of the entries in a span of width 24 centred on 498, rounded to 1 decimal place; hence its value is 43.9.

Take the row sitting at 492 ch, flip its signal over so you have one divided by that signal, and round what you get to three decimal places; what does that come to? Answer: 0.132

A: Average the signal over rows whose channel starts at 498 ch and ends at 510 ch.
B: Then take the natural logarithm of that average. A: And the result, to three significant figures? 1.70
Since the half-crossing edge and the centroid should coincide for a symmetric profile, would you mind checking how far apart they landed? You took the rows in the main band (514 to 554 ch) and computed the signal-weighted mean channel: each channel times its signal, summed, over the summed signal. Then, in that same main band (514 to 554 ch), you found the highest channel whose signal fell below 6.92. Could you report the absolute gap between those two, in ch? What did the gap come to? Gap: 17.9 ch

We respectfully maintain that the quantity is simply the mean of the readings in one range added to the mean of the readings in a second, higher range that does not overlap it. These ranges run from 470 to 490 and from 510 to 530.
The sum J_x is 14.1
